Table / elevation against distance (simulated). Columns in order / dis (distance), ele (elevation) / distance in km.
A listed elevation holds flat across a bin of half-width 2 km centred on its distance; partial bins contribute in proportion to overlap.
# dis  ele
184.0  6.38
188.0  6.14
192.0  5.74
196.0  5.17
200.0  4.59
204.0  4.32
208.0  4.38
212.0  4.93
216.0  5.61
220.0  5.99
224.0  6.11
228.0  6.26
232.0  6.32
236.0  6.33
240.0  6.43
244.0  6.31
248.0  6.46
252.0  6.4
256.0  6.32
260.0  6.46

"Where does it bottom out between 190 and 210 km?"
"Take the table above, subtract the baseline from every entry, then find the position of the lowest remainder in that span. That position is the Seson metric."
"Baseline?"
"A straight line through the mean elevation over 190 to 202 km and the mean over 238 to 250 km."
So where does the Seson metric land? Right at 208.0 km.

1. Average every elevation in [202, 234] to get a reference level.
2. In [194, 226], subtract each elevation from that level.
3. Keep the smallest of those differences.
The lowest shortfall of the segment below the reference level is -0.6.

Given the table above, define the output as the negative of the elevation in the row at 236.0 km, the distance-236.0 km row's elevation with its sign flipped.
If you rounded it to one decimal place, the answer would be -6.3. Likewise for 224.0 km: -6.1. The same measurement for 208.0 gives -4.4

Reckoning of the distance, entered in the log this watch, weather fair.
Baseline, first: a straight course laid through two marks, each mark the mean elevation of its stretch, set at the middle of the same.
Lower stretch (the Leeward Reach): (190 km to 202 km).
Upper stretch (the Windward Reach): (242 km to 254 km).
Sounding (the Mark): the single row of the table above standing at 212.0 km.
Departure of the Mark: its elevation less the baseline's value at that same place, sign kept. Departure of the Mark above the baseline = -0.61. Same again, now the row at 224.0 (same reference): 0.28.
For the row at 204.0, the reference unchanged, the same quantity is -1.03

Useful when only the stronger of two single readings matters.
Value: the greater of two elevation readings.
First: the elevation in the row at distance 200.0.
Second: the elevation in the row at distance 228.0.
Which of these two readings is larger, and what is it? 6.26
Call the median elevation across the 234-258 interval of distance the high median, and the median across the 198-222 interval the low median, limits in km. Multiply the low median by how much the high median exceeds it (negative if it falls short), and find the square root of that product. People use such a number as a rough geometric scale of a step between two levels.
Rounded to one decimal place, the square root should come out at 2.8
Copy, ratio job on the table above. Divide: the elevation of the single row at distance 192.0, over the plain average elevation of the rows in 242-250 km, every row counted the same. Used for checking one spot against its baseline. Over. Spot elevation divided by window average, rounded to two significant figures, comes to 0.90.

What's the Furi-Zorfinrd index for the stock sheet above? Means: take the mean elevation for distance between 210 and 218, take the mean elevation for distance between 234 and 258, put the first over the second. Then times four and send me 3.3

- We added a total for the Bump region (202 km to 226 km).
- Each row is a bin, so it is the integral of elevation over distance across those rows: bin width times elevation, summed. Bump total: 125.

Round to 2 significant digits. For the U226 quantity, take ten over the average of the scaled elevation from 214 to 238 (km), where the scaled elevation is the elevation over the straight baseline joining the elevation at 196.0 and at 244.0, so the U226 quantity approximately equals 9.6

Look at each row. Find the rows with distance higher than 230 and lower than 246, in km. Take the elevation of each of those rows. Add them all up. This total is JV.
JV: 25.4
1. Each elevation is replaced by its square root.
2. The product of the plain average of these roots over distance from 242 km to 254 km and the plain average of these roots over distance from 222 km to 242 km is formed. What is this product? 6.3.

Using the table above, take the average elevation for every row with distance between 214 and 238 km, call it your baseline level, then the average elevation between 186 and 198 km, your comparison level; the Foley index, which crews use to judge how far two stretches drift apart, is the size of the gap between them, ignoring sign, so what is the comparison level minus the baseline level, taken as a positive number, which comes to 0.42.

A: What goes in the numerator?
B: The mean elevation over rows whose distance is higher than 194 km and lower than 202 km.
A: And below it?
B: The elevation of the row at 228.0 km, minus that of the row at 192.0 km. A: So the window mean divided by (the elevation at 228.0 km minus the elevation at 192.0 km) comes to 9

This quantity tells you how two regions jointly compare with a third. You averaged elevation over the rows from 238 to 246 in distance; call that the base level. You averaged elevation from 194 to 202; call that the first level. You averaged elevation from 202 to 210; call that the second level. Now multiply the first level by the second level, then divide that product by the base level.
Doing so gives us 3.33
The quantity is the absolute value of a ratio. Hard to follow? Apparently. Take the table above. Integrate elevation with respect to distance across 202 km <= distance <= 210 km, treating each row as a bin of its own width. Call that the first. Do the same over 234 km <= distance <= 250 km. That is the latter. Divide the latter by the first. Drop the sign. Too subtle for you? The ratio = 2.9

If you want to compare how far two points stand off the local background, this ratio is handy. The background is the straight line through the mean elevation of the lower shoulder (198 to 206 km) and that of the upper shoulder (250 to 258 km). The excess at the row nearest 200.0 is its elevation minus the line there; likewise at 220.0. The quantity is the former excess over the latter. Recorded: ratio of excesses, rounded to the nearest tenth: 0.2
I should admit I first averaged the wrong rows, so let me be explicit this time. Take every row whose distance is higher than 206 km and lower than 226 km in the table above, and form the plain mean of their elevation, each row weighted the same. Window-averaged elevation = 5.4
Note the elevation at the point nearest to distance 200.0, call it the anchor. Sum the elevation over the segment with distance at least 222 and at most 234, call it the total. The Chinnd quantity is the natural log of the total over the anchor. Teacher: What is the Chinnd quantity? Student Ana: 1.4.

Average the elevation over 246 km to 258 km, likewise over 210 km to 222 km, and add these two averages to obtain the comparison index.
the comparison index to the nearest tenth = 11.9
